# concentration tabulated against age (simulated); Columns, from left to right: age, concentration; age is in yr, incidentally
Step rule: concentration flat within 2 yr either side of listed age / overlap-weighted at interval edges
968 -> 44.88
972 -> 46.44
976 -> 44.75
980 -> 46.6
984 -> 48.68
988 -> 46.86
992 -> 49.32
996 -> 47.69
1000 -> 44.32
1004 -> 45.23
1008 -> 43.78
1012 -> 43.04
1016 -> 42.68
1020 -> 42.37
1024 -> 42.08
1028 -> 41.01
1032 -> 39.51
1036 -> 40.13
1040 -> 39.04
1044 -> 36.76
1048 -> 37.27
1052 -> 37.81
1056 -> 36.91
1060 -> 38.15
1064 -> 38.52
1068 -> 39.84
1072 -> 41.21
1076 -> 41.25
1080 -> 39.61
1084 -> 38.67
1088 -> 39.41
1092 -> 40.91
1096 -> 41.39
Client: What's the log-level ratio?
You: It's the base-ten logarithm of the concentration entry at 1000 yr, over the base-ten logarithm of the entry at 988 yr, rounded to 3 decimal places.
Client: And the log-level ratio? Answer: 0.986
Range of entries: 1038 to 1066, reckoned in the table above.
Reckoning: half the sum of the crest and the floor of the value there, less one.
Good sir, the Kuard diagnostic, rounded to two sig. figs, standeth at 37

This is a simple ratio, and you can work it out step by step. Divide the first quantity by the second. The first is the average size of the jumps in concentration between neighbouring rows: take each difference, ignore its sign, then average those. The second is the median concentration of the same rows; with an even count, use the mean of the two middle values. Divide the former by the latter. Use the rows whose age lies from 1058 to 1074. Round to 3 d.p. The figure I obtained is 0.026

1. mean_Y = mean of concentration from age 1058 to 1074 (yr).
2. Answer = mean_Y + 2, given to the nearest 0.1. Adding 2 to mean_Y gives 41.4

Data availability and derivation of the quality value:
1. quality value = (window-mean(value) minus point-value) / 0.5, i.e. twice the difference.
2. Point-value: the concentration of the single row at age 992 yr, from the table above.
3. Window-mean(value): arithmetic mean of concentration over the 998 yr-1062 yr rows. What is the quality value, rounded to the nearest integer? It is -17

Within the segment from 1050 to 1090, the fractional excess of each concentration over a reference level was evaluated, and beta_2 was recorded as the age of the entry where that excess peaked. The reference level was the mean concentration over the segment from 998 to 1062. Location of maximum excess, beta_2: 1076 yr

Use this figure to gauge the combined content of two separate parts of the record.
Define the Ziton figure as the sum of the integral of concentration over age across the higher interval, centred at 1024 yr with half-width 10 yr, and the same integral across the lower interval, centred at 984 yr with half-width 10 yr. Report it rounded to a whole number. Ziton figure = 1775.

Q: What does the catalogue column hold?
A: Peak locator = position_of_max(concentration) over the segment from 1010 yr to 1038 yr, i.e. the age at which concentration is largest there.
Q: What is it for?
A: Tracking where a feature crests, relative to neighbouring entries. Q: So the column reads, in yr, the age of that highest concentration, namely 1012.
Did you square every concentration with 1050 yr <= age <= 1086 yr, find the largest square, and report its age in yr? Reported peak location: 1076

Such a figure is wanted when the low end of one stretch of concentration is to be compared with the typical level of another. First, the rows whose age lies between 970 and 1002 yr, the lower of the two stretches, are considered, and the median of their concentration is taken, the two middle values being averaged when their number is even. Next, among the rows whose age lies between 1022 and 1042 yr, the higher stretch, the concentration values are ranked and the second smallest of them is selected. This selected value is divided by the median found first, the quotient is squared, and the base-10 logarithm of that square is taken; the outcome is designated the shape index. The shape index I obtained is -0.15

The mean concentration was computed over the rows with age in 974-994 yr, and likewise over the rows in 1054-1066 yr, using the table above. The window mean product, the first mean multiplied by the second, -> 1789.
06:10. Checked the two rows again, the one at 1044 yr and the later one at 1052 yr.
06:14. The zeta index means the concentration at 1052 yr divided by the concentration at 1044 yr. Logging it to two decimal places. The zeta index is 1.03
